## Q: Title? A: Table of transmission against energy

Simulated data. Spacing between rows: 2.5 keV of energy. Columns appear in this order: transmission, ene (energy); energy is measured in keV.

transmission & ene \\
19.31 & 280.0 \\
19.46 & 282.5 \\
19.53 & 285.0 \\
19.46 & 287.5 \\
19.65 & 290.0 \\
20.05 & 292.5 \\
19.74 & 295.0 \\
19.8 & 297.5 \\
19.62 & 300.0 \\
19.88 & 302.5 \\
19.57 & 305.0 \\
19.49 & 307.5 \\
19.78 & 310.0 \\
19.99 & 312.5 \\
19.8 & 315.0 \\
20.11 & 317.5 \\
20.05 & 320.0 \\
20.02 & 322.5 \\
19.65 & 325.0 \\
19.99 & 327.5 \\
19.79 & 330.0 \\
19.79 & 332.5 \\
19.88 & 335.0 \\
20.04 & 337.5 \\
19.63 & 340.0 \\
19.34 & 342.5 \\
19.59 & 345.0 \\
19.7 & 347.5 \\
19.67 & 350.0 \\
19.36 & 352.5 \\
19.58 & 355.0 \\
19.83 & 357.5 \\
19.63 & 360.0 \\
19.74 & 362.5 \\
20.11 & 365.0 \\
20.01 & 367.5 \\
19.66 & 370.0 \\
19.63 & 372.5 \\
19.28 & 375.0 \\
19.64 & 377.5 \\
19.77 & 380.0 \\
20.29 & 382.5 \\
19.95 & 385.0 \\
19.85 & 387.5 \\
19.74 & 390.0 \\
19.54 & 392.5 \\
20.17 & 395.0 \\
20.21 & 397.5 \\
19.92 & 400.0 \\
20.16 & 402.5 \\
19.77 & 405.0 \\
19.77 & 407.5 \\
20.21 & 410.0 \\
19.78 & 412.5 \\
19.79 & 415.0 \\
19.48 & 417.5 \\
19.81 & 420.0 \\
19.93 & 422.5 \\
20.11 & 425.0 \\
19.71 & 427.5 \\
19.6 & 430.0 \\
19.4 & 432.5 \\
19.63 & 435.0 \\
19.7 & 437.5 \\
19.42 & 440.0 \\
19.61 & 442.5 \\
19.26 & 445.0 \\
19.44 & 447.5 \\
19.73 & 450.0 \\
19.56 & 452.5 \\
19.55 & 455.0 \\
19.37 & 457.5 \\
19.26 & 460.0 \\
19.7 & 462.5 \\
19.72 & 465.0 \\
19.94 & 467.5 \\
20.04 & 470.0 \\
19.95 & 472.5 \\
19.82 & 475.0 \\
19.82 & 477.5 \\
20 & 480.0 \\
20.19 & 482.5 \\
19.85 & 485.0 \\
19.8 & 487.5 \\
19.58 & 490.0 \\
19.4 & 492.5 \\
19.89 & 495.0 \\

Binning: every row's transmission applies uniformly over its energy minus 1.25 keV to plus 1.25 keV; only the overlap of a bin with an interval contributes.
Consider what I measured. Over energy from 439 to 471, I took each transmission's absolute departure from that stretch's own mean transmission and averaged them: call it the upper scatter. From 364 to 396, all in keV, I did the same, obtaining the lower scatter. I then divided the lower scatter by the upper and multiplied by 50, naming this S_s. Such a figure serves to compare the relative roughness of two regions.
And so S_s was 60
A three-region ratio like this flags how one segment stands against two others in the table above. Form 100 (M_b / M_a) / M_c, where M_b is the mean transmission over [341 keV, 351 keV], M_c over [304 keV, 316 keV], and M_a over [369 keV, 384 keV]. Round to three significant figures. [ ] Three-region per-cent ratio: 5.03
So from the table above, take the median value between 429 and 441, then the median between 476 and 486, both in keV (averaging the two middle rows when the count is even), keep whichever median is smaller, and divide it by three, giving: 6.53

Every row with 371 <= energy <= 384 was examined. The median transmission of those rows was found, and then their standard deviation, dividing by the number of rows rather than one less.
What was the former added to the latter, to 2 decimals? 19.97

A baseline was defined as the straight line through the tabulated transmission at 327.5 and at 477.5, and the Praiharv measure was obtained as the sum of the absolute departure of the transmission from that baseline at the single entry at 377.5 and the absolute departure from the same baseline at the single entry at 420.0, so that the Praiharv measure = 0.37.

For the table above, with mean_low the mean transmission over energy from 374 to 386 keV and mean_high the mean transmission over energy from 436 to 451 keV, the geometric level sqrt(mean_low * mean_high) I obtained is 19.66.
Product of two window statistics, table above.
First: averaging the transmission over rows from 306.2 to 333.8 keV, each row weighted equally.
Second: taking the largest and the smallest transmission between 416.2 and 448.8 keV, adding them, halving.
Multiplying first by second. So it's 391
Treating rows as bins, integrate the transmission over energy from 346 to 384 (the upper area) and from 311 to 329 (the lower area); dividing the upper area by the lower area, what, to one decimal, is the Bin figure 2.1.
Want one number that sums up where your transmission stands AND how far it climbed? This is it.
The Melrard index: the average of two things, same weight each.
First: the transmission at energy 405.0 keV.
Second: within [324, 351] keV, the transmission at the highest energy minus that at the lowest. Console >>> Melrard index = 9.9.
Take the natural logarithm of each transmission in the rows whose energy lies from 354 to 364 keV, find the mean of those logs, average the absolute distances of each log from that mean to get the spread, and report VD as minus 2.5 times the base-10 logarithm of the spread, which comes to 5.85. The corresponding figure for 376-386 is 4.96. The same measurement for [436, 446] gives 5.23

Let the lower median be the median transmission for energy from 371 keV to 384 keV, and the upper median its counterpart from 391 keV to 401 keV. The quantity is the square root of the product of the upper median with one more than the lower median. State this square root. 20.3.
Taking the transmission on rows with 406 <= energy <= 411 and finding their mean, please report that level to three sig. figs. 20.0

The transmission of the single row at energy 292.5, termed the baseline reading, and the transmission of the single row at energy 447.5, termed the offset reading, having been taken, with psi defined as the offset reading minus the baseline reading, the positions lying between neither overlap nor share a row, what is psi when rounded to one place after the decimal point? -0.6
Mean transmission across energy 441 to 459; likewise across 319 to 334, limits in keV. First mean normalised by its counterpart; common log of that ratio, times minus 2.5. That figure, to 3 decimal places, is 0.021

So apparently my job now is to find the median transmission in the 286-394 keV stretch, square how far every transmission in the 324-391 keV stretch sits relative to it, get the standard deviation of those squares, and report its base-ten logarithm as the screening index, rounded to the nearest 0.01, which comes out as -1.12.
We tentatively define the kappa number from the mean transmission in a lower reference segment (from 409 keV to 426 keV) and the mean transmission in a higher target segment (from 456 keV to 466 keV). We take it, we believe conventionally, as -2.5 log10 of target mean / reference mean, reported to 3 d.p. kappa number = 0.020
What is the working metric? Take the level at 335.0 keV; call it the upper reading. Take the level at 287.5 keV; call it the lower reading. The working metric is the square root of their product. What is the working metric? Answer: 19.67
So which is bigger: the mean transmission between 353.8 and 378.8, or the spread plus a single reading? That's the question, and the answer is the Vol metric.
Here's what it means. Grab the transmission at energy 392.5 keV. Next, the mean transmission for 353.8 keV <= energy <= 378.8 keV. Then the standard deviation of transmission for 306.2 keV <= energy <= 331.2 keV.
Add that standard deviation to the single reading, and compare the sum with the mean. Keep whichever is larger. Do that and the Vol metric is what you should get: 19.7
